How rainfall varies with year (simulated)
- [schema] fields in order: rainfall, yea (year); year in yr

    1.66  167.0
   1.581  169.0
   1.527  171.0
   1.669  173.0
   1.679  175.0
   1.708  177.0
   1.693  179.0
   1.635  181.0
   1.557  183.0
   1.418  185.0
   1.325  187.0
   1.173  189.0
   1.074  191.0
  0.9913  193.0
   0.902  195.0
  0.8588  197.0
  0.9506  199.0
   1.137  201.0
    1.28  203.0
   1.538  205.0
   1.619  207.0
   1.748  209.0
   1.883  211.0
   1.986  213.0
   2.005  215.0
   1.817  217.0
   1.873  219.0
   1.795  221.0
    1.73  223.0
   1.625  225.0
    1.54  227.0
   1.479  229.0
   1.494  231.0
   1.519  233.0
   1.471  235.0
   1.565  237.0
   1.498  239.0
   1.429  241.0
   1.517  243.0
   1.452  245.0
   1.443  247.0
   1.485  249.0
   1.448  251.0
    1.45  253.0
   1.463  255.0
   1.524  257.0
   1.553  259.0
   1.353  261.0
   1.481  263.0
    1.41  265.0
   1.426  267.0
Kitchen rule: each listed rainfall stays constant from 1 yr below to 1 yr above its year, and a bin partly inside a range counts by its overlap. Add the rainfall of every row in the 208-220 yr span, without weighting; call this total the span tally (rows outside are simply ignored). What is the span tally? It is 11.3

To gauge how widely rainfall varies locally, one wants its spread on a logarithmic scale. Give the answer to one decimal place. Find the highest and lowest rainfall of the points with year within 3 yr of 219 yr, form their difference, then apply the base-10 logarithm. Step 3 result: -1.1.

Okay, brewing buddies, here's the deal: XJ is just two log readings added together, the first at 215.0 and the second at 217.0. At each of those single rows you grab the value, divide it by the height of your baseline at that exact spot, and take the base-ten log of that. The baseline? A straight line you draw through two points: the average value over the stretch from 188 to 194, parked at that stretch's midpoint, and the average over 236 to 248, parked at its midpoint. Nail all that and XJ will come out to 0.35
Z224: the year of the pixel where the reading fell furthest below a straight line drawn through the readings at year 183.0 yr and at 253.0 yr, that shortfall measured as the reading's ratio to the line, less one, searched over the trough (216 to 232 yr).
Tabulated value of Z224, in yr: 229.0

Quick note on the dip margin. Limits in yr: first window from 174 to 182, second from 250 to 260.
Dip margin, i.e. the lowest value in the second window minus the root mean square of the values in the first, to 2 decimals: -0.23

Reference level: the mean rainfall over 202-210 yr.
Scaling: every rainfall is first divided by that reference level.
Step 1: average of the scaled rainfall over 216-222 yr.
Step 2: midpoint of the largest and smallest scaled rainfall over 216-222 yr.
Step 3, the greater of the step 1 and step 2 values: 1.19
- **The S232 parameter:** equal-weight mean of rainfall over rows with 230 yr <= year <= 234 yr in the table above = 1.51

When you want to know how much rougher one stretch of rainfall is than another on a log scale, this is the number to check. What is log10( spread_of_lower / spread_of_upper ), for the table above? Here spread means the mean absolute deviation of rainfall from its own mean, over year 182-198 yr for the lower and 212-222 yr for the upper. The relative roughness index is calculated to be 0.4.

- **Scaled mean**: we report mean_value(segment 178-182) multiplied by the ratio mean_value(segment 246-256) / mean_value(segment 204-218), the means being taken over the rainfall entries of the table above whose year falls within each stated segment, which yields 1.3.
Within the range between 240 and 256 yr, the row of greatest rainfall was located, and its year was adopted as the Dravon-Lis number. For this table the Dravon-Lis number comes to 243.0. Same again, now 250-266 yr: 259.0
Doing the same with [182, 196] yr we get 183.0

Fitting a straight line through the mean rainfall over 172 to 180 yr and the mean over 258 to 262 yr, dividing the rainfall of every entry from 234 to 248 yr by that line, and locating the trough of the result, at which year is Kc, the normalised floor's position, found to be 241.0 yr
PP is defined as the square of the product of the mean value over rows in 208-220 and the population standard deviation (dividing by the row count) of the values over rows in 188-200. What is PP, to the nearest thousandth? 0.040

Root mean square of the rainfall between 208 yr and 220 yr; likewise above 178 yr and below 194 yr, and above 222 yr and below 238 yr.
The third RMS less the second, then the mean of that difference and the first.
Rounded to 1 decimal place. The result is 1.0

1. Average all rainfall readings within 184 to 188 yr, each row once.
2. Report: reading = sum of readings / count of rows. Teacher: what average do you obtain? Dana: 1.37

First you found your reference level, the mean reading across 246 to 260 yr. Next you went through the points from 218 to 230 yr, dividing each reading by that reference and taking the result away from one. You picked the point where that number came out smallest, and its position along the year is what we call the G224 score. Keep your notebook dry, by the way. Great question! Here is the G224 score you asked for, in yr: 219.0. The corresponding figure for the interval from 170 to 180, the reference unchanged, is 177.0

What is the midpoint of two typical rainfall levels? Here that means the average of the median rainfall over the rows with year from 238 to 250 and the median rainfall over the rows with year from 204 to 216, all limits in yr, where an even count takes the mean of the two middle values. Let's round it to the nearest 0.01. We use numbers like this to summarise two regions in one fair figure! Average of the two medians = 1.64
